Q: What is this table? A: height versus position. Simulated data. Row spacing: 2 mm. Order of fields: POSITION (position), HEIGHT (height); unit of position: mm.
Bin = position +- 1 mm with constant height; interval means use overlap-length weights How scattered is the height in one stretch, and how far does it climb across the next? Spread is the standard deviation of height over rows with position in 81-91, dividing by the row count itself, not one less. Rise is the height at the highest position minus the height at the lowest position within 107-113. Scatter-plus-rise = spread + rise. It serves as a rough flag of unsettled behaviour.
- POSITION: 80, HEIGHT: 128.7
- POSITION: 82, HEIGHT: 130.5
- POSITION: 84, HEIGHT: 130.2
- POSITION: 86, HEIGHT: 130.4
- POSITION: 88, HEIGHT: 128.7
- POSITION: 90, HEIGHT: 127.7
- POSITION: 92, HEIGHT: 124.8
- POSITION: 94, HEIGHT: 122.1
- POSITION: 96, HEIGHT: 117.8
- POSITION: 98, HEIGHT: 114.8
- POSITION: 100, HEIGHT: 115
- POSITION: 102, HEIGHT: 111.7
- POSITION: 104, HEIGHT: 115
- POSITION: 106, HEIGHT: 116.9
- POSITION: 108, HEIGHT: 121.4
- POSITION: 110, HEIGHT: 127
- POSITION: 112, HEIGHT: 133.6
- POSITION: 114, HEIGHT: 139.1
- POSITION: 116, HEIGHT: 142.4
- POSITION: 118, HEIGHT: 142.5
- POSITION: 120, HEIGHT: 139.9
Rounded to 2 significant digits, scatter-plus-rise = 13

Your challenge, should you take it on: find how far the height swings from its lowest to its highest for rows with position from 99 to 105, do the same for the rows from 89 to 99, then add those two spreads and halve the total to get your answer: 8.1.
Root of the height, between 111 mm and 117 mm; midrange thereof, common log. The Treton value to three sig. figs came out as 1.07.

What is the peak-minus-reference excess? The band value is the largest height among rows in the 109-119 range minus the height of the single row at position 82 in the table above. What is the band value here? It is 12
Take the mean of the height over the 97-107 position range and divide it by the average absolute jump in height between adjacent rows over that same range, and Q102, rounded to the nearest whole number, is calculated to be 53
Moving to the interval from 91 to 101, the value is 47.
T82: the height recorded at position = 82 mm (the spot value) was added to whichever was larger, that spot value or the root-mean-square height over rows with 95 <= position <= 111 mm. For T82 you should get 261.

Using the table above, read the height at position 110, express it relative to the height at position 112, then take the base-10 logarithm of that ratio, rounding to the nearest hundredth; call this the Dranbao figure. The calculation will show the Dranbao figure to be -0.02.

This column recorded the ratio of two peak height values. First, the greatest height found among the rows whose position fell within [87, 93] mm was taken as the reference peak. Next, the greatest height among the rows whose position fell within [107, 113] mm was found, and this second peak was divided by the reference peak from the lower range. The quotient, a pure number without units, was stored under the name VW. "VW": 1.038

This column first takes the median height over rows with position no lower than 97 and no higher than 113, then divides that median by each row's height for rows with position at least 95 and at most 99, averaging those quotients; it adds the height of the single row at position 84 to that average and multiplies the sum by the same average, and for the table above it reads 131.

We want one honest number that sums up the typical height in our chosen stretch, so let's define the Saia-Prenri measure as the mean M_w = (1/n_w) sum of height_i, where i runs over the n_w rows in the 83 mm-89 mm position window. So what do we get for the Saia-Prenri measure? 130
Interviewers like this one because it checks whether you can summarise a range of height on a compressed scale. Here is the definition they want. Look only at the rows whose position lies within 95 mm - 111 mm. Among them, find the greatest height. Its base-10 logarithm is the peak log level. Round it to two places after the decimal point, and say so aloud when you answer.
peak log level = 2.10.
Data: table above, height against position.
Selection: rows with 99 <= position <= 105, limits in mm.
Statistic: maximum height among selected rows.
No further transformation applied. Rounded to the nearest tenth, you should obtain 115.0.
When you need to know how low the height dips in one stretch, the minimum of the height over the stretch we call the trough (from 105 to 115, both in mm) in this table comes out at 116.9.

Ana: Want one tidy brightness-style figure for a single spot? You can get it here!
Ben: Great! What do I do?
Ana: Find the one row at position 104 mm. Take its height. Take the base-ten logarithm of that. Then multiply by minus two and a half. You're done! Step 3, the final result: -5.15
